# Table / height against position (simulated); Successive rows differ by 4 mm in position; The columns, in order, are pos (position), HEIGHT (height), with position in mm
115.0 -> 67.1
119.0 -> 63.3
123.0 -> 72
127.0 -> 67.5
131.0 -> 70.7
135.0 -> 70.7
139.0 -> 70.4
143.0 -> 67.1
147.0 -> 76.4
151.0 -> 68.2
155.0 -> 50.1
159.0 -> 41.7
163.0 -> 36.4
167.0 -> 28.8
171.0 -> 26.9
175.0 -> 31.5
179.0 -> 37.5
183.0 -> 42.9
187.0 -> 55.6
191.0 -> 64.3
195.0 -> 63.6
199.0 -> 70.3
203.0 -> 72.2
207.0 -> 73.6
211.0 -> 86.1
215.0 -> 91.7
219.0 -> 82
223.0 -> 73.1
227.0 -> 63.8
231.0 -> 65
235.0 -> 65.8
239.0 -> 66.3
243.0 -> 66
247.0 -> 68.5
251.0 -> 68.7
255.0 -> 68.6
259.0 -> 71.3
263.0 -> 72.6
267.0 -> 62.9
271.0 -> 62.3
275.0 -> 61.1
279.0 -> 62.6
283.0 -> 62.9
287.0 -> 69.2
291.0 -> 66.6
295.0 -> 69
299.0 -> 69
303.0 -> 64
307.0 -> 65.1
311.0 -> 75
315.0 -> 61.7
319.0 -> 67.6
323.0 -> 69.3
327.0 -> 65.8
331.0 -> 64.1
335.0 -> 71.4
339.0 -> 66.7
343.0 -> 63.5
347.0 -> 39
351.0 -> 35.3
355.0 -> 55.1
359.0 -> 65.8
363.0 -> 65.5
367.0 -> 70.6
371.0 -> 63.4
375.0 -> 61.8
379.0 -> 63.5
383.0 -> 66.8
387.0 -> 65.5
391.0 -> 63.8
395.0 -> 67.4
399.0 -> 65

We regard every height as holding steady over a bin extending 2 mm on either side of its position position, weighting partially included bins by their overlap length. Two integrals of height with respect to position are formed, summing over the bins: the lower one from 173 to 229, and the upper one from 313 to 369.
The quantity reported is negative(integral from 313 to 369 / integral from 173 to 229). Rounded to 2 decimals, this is -0.95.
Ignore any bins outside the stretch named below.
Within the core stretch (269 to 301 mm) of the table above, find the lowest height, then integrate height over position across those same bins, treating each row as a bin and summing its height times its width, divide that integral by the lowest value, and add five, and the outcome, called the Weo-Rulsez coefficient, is 39.2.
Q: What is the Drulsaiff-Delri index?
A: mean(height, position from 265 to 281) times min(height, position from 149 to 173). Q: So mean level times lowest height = 1674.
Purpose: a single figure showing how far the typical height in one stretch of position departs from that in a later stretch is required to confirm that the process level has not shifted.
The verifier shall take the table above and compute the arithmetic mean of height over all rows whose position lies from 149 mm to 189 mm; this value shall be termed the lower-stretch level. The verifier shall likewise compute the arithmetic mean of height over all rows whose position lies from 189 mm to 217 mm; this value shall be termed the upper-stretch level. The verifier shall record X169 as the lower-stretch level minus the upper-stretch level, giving -33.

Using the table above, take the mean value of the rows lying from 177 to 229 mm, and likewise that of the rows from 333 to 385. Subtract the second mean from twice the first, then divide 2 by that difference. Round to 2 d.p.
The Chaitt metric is 0.03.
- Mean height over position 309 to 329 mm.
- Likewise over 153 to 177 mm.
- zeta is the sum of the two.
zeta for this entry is 104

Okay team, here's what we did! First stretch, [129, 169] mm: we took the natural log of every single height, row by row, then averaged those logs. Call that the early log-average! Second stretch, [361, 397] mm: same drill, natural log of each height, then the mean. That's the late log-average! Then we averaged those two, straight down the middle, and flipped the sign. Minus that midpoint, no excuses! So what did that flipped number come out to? -4.10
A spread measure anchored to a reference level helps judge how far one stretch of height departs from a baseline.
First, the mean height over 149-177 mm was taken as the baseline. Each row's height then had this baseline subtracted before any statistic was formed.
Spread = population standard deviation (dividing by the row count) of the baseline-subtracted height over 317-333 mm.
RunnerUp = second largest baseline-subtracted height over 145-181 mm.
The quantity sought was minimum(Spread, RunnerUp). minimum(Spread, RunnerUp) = 1.9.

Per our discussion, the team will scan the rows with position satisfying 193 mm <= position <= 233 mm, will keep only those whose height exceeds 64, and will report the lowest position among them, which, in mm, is 199.0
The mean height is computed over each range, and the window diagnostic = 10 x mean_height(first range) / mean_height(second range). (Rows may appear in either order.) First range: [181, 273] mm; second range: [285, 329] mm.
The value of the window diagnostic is 10.2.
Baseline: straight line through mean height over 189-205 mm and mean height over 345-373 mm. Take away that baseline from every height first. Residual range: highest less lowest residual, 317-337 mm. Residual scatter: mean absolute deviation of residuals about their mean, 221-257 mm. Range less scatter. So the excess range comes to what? 5.1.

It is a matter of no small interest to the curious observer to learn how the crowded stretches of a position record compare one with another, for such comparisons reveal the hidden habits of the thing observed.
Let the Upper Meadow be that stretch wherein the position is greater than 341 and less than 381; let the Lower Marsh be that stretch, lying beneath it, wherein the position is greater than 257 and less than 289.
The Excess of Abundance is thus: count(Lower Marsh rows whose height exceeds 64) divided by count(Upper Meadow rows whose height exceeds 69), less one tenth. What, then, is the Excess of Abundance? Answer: 2.9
